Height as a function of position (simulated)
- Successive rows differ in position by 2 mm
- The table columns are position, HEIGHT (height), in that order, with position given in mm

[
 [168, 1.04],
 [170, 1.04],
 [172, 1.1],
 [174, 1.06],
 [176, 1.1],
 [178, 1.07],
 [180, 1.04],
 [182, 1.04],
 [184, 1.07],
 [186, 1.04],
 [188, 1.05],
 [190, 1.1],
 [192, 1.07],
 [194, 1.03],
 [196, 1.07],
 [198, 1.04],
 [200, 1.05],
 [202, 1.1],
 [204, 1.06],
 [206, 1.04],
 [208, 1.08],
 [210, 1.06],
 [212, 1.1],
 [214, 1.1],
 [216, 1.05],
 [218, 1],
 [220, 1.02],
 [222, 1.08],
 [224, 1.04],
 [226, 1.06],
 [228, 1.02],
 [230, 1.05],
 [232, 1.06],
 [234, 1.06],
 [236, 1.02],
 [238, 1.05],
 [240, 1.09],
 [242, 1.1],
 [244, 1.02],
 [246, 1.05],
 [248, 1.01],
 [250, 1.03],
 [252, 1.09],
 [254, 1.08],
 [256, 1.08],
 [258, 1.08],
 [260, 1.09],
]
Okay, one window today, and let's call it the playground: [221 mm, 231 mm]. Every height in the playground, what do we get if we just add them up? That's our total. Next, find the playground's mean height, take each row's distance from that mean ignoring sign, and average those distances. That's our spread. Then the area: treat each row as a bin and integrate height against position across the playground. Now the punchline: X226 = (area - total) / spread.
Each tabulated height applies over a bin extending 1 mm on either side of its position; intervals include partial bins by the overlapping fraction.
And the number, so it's 328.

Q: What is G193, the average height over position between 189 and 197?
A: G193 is 1.07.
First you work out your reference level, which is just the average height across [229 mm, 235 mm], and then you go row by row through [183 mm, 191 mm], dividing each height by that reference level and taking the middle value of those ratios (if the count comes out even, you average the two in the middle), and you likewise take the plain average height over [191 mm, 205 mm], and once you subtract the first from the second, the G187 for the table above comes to 0.057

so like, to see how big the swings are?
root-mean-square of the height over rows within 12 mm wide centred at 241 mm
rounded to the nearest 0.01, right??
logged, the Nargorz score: 1.06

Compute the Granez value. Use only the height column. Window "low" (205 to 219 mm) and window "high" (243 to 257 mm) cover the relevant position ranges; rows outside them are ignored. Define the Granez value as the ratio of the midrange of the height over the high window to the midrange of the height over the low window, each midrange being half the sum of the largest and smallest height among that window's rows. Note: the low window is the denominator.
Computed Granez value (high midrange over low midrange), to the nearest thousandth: 1.000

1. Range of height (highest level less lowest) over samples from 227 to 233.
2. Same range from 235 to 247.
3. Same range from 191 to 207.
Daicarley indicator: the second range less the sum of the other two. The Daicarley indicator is -0.03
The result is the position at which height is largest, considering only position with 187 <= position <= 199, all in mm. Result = 190 mm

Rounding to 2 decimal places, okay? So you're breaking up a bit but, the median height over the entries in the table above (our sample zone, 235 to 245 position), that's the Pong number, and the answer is 1.05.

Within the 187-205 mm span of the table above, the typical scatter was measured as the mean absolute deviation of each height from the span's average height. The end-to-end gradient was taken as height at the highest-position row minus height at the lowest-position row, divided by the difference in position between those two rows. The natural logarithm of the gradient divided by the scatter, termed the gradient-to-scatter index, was -3.4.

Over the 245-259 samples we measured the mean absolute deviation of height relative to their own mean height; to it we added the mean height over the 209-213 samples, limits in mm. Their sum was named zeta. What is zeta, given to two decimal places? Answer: 1.11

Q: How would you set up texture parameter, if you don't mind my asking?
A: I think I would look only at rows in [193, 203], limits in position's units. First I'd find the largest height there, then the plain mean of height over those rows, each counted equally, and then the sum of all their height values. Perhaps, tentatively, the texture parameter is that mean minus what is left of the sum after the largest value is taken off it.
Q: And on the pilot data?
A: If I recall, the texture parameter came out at -3.1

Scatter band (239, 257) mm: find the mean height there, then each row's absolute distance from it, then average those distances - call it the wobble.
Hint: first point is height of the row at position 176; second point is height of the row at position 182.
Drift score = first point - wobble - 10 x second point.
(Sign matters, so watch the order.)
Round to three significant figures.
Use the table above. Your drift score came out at -9.33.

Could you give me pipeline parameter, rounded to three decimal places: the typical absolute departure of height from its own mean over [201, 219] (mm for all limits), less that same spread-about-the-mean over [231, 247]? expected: 0.005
